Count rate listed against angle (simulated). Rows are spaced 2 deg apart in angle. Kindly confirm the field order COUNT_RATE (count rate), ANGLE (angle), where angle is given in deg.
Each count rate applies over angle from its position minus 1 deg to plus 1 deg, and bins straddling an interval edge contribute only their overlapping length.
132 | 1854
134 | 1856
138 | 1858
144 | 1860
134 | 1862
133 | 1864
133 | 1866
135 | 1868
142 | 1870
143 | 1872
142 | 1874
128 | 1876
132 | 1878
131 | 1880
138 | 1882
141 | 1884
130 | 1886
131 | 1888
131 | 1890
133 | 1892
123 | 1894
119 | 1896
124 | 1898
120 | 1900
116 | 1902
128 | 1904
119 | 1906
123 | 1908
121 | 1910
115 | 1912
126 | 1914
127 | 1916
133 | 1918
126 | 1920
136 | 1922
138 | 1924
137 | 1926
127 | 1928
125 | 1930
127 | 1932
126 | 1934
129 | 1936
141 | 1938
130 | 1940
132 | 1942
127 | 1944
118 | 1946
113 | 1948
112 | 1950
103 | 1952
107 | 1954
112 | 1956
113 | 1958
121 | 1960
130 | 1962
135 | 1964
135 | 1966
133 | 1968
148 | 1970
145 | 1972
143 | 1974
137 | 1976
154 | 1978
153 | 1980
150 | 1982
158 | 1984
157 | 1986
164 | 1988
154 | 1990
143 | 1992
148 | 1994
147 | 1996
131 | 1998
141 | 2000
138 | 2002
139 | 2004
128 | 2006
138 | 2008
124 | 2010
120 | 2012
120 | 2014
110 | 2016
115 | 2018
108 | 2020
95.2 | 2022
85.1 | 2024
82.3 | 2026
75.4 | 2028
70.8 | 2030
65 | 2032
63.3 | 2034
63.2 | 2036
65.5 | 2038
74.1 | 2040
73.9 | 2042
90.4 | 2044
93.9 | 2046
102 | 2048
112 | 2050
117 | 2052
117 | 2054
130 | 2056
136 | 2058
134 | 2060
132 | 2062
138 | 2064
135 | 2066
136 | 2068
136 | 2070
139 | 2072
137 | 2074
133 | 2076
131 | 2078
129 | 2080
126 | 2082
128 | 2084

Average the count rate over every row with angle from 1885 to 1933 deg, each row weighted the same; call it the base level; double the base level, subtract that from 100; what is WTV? -153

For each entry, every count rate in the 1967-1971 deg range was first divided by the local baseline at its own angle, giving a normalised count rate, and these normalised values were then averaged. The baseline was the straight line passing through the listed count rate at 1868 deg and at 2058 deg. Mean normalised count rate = 1.04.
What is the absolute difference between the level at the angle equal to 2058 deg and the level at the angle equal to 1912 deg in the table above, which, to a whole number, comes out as 21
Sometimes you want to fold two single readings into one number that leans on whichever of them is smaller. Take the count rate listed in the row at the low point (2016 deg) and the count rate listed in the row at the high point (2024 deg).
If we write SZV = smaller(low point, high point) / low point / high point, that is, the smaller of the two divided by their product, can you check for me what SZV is 0.0091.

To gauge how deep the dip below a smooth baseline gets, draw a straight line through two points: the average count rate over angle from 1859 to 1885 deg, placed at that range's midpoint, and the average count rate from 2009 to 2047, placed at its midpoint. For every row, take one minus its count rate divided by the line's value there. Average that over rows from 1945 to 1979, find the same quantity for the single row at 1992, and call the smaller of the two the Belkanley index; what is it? -0.43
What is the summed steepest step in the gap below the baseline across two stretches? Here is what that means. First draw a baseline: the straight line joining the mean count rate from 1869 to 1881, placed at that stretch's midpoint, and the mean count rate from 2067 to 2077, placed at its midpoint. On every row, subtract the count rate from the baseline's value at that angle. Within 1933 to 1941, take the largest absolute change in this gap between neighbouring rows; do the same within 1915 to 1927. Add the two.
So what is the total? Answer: 22.0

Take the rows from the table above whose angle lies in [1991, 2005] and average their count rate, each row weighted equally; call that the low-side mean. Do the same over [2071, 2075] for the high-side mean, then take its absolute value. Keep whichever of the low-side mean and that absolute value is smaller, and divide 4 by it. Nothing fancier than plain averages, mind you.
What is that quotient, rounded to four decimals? 0.0290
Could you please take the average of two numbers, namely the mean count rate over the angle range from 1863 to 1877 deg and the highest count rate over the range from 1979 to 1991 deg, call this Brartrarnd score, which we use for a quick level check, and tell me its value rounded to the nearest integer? 150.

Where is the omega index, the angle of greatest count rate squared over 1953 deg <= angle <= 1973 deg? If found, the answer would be 1970 deg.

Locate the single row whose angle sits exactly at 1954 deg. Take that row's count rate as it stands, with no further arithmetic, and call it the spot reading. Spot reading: 107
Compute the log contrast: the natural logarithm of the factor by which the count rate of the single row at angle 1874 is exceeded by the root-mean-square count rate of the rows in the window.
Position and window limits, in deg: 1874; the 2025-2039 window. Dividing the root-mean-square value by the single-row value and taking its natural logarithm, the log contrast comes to -0.71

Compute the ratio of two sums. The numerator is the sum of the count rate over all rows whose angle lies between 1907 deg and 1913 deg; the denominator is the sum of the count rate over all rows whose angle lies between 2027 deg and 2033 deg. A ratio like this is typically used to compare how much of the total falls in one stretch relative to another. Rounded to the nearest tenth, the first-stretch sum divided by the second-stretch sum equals 1.7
